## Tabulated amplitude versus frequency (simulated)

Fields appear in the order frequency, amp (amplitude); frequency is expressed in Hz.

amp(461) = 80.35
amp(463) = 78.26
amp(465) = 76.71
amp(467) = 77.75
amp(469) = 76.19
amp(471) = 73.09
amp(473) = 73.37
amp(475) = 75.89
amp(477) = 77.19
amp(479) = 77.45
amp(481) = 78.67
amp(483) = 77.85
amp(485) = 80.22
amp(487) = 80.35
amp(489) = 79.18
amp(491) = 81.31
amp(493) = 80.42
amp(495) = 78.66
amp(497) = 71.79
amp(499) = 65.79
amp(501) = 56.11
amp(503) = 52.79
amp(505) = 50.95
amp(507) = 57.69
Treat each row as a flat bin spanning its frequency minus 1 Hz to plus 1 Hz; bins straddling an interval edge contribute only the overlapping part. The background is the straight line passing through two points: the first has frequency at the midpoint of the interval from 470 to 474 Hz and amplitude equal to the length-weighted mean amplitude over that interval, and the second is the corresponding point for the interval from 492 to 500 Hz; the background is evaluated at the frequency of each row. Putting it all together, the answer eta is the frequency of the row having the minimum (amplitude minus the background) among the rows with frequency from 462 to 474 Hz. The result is 471 Hz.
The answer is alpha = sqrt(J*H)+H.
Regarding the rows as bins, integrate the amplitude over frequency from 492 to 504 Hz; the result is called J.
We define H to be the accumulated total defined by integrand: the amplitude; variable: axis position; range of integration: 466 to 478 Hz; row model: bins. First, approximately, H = 907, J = 811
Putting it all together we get 1765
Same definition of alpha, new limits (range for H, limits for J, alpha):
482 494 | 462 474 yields 1893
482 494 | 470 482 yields 1893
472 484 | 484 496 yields 1861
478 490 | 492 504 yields 1824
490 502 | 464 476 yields 1755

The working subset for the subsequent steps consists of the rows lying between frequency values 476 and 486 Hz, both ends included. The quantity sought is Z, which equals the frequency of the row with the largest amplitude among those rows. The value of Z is 485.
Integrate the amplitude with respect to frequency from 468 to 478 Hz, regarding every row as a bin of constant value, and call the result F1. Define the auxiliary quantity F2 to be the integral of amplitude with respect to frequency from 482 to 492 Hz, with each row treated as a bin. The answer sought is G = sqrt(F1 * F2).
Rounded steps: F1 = 751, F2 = 798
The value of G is 774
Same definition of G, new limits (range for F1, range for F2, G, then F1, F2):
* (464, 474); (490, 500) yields 755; 754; 756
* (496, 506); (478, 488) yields 685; 595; 789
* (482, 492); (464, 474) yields 776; 798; 754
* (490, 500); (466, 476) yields 754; 756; 753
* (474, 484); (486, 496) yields 787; 774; 800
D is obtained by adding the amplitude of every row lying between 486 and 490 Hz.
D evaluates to 160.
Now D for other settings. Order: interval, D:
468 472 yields 149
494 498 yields 150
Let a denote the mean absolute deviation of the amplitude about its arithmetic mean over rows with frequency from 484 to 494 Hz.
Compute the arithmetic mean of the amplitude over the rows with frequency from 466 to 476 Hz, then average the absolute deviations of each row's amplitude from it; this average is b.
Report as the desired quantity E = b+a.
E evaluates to 2.1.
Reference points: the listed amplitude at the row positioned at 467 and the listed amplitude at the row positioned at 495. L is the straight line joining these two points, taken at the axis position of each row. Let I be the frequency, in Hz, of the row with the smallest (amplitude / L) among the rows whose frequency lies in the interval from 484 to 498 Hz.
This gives 497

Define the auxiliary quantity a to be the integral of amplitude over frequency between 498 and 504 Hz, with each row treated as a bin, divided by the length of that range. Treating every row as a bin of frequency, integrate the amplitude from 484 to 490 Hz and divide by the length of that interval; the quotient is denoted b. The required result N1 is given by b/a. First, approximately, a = 58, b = 79.9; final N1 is 1.37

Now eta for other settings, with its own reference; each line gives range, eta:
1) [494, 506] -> 505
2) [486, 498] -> 497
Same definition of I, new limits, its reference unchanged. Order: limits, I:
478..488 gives 479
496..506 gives 505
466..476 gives 471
